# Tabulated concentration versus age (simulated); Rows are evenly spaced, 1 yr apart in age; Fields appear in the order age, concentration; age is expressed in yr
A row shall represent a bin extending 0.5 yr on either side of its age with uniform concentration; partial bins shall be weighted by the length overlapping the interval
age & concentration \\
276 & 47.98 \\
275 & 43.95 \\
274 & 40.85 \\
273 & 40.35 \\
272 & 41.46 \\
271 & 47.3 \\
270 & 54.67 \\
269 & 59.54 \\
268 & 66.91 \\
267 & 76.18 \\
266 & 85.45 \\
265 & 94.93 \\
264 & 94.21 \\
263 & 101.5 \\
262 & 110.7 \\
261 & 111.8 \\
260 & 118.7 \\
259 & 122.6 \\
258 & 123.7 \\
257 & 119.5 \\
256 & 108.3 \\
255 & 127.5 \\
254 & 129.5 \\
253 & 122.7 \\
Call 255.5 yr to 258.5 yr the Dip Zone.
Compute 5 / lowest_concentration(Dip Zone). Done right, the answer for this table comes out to 0.046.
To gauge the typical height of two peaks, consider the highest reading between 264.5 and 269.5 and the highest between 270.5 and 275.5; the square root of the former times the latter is 67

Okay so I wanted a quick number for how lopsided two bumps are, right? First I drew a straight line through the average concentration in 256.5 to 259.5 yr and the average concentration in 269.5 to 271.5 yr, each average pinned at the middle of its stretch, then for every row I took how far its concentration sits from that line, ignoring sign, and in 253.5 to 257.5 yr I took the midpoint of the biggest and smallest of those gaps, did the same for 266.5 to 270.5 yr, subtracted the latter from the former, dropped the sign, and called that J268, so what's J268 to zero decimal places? 14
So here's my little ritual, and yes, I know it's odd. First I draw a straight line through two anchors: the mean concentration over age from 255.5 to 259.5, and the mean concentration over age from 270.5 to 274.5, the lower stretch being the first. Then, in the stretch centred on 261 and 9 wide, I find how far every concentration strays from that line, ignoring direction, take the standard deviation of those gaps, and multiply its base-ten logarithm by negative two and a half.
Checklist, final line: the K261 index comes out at -1.5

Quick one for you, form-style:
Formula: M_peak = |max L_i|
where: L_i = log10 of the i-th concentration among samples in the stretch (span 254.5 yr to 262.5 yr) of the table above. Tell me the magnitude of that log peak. 2.11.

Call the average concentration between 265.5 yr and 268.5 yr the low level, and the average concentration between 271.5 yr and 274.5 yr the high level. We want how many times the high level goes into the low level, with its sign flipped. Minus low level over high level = -1.86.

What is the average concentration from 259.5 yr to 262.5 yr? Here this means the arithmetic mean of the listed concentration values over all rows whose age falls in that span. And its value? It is 114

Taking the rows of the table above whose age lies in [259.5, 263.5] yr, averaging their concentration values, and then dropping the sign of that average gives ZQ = 111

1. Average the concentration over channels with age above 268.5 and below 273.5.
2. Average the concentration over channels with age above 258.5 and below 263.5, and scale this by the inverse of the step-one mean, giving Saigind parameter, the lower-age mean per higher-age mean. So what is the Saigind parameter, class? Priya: 2.3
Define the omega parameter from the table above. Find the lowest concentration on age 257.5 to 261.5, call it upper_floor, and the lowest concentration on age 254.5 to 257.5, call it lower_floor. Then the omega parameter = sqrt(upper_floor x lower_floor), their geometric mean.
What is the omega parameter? 110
